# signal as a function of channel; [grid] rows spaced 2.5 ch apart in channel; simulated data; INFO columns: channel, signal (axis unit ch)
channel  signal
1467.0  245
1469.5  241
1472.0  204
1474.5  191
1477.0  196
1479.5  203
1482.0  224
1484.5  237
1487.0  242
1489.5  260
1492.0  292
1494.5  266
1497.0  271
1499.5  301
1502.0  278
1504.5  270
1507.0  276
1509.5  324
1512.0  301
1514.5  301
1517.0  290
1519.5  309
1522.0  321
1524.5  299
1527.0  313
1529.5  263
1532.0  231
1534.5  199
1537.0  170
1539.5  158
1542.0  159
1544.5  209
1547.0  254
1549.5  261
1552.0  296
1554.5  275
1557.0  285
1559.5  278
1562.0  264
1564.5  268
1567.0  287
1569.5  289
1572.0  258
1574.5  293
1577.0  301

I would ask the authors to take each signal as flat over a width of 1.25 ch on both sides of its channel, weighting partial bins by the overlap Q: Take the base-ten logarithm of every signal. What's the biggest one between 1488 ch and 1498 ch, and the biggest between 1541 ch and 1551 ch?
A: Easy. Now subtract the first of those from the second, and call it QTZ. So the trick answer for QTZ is -0.049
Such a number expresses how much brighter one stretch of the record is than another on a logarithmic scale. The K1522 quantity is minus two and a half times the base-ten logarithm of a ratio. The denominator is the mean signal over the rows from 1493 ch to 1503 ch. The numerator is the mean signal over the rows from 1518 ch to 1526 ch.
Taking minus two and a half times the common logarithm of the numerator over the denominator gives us -0.11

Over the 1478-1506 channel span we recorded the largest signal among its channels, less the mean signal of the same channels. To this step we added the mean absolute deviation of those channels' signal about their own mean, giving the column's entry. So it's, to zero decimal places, 66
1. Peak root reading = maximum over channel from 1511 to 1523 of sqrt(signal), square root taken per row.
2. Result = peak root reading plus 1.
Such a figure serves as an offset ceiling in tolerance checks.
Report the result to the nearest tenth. 18.9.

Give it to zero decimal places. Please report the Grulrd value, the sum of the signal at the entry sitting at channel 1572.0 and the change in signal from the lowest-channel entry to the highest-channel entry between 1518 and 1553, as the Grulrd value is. 245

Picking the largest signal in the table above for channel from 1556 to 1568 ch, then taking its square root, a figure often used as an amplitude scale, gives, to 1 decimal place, 16.9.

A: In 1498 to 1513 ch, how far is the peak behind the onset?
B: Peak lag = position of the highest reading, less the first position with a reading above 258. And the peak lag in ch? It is 10.0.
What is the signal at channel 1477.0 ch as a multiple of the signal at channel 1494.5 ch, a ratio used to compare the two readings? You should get 0.74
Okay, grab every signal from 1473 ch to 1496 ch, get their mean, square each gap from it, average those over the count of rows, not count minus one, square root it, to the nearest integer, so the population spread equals 32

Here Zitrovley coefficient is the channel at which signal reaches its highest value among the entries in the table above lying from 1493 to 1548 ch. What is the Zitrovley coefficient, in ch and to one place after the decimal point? 1509.5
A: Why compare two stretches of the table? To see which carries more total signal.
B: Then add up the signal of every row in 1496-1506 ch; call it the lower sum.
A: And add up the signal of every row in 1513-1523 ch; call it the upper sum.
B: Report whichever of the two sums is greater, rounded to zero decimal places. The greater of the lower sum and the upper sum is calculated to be 1221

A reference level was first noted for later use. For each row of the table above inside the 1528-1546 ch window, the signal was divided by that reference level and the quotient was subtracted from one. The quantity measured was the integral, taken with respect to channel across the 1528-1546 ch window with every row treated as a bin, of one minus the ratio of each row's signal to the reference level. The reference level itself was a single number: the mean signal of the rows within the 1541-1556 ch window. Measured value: 3.2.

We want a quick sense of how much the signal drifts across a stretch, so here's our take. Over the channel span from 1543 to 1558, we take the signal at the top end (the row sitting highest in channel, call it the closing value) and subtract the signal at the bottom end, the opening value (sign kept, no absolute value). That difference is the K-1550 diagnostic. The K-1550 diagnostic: 76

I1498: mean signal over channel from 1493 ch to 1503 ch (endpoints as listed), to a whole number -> 279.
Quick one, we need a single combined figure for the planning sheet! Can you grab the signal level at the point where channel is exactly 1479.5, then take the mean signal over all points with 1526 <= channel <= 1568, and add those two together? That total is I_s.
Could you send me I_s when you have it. 448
